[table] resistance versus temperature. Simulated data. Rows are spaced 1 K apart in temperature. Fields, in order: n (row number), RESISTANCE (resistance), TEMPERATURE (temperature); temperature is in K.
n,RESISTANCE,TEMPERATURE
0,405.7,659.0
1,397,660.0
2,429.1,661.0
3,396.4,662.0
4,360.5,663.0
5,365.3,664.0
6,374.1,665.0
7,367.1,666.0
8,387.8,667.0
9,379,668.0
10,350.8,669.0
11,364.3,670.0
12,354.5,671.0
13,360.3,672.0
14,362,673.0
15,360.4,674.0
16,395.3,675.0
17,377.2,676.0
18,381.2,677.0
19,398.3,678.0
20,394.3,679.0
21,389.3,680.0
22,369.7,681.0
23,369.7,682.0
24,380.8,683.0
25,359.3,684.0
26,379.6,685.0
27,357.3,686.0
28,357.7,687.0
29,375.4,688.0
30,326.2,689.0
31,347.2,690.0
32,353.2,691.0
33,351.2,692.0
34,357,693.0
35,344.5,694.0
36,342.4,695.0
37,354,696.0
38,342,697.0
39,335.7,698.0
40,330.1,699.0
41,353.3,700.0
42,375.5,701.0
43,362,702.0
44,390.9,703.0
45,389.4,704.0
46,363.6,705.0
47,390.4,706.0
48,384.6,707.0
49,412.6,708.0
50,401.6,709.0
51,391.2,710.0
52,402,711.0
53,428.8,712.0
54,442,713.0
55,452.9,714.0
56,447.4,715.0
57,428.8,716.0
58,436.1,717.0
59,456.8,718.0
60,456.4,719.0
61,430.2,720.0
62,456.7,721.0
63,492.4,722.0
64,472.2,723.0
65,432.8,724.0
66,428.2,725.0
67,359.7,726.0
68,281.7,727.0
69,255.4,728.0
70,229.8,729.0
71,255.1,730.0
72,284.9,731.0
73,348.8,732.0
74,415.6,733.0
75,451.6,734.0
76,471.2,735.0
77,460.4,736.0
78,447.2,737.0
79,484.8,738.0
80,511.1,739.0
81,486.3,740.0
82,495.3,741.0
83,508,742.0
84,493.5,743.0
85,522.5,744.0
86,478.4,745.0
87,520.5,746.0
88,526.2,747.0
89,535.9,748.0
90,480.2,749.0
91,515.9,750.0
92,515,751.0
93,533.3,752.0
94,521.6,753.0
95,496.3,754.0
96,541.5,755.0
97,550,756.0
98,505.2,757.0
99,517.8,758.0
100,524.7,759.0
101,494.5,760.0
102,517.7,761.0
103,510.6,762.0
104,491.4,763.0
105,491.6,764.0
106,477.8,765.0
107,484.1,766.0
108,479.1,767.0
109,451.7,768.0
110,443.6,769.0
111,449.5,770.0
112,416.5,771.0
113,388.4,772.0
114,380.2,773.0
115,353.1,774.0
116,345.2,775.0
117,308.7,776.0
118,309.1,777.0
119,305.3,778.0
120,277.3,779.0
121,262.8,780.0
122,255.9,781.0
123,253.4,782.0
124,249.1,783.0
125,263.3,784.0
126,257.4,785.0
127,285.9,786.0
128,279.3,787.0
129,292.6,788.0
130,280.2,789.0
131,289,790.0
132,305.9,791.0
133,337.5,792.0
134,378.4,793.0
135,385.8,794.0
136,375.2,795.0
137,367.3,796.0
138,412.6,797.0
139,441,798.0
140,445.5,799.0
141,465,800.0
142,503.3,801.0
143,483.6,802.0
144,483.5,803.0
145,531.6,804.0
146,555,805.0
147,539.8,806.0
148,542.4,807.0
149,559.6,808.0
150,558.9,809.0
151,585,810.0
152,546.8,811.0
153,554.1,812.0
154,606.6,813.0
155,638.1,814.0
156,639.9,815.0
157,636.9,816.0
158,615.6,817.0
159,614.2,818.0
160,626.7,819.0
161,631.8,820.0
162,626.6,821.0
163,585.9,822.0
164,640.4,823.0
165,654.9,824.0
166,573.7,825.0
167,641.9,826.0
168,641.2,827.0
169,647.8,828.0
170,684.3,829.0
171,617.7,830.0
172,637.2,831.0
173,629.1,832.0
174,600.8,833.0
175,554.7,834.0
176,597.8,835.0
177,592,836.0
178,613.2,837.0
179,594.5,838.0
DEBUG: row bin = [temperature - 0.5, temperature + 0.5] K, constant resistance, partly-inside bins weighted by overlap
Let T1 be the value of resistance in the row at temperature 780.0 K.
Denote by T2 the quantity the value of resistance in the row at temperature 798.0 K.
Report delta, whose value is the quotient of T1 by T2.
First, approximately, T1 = 262.8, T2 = 441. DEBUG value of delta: 0.6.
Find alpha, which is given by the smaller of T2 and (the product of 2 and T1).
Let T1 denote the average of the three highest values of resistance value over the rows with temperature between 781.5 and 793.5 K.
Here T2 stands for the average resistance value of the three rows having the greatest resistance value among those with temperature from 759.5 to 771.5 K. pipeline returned 508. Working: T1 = 341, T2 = 508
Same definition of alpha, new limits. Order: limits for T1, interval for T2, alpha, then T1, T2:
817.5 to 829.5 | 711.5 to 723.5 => 474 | 662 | 474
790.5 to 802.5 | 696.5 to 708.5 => 398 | 484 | 398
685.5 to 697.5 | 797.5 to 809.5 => 558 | 363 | 558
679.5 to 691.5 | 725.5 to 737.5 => 461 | 383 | 461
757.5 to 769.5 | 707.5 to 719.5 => 455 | 520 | 455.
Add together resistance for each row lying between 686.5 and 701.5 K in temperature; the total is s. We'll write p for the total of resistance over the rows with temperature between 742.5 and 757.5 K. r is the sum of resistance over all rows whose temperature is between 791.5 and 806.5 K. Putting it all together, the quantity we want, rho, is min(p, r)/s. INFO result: 1.3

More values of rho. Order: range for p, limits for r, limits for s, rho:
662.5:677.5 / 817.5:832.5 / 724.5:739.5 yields 1.0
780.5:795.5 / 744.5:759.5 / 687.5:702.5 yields 0.9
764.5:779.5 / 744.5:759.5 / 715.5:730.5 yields 1.0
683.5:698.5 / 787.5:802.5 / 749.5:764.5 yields 0.7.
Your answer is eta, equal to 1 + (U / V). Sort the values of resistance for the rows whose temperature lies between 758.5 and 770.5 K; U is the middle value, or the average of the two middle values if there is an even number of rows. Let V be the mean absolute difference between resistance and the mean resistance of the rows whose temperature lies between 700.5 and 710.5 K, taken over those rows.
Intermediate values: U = 488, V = 11.8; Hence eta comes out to 42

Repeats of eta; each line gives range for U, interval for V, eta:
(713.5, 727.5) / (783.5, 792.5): 28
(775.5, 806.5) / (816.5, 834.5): 15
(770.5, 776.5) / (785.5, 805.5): 6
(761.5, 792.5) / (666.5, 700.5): 21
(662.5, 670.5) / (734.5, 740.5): 22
